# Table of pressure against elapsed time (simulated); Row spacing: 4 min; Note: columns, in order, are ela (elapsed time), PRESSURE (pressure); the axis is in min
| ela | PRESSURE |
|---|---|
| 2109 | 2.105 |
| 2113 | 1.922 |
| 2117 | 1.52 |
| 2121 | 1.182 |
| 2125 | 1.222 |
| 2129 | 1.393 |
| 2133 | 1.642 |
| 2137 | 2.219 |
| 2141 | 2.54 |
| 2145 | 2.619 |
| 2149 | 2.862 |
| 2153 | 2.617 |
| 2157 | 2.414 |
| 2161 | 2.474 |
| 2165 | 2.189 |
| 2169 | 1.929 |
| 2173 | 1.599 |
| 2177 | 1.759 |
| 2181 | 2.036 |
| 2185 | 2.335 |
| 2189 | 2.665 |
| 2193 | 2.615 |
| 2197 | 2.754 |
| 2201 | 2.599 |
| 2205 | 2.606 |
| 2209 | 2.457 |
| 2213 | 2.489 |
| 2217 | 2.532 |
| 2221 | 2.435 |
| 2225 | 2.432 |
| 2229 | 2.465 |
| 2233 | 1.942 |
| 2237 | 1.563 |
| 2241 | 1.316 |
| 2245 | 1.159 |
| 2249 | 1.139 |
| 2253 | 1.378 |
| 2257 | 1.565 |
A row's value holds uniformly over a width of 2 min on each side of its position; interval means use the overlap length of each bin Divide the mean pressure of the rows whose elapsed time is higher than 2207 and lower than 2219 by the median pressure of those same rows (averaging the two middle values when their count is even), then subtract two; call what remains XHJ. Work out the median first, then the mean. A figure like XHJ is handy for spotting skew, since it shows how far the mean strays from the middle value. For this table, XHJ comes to -1.00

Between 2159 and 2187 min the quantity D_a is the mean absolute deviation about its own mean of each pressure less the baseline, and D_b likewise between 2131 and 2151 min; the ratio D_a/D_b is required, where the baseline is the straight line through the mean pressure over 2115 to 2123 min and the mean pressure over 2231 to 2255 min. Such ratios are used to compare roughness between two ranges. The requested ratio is 0.70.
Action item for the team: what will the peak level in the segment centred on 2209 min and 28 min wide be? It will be 2.754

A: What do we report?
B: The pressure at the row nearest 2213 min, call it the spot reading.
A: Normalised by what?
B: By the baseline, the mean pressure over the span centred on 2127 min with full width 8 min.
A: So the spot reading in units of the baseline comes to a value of 1.9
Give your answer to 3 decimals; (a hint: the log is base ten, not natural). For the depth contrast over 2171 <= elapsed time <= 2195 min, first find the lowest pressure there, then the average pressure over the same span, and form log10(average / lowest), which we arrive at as 0.132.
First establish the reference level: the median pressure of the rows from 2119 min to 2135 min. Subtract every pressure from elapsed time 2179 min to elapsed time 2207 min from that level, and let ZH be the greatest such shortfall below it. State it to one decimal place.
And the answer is -0.7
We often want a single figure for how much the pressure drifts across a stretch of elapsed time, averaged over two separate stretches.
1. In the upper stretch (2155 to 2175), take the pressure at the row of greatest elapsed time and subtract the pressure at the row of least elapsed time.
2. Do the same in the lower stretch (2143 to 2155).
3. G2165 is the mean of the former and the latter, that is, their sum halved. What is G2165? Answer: -0.41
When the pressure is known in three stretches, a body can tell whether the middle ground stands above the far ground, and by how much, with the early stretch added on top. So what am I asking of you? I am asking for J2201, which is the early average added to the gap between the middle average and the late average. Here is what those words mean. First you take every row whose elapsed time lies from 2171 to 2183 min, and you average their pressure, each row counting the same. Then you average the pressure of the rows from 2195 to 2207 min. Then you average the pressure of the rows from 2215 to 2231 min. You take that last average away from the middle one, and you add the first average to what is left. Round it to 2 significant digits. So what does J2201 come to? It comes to 2.0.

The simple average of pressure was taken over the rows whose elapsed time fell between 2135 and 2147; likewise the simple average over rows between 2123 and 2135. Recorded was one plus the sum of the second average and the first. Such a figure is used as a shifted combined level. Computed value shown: 4.9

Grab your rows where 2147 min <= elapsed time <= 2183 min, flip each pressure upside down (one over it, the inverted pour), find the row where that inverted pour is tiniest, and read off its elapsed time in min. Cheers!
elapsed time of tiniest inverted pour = 2149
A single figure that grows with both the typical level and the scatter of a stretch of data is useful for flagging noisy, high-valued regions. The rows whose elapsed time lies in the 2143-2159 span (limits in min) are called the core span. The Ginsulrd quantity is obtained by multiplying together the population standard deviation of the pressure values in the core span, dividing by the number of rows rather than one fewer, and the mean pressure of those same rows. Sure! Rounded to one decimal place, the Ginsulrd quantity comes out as 0.4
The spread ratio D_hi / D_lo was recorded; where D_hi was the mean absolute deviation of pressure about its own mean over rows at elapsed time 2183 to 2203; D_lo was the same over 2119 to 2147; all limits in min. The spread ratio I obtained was 0.2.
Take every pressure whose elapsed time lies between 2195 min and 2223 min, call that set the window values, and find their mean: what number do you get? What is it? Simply 2.6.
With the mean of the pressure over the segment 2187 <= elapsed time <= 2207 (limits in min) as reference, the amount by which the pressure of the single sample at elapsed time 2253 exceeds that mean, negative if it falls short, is -1.3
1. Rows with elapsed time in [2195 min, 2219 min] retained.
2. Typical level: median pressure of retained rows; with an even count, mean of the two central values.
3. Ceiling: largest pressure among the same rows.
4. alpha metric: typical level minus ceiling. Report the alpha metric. -0.19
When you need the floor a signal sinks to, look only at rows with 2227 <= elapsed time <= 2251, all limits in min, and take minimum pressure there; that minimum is 1.139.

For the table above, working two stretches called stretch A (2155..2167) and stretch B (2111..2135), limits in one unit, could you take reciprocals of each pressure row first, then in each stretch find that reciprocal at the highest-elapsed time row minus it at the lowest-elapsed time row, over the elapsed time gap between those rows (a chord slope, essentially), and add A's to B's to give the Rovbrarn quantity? 0.010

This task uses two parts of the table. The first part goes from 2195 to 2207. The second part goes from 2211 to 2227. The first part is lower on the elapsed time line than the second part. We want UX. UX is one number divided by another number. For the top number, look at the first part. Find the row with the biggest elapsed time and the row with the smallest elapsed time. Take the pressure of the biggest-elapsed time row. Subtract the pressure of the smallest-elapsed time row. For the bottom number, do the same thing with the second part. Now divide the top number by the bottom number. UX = 3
